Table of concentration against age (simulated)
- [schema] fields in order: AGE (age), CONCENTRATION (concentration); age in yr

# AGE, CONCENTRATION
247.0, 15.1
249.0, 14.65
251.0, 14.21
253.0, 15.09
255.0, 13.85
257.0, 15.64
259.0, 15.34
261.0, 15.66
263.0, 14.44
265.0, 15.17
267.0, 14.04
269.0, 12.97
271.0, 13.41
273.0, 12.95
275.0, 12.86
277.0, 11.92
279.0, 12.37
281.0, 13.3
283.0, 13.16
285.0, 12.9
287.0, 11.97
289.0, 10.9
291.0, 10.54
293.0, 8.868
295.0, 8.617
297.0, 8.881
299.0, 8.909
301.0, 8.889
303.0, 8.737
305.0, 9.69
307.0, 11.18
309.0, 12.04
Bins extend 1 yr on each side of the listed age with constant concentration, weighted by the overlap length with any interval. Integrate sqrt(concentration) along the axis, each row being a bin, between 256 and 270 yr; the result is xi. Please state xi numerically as 54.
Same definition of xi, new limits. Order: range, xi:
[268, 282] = 50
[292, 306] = 42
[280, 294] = 48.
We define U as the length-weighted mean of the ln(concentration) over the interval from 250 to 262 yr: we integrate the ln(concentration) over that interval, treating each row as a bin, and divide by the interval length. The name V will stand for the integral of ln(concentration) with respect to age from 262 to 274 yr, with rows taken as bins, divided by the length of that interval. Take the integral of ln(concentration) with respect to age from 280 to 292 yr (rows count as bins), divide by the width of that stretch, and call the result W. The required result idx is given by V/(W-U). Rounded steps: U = 2.7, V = 2.63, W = 2.49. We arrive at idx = -12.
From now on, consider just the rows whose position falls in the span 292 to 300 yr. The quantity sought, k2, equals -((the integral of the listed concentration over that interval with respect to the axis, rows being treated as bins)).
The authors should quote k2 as -71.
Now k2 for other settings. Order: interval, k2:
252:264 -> -180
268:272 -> -53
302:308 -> -59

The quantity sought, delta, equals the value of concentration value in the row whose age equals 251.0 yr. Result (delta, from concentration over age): 14.21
